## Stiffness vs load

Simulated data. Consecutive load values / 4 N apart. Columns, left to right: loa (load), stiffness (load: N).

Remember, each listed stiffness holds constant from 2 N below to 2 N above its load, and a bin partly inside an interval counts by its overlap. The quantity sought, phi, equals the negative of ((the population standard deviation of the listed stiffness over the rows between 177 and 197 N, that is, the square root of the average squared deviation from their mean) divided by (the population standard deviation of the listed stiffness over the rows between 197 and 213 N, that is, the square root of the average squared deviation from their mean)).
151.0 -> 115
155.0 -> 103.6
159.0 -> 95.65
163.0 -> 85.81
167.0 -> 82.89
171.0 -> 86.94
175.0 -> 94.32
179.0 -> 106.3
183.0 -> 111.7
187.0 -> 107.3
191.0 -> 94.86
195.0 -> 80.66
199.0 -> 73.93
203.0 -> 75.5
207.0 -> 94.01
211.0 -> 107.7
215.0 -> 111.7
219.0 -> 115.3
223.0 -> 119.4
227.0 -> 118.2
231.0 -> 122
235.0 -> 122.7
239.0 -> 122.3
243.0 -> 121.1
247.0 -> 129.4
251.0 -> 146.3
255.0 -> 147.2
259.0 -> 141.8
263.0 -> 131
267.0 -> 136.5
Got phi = -0.80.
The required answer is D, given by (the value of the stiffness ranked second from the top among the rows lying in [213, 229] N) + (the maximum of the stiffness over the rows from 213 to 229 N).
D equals 238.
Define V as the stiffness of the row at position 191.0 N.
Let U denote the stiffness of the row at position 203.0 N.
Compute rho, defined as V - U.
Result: 19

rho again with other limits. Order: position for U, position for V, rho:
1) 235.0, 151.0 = -8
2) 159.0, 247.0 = 34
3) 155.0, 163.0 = -18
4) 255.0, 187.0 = -40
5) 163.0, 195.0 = -5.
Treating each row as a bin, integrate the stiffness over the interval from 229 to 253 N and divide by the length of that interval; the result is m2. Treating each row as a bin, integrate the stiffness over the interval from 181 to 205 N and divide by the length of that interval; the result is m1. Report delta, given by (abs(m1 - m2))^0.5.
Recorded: 6.1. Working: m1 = 91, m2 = 127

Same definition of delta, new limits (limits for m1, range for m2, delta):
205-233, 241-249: 3.6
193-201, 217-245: 6.5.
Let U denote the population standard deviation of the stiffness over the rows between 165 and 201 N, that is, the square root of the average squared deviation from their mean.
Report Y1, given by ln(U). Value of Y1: 2.52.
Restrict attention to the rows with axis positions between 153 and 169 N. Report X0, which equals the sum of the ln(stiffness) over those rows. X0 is 18.1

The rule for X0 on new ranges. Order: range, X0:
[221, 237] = 19.2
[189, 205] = 17.6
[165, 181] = 18.1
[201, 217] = 18.3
